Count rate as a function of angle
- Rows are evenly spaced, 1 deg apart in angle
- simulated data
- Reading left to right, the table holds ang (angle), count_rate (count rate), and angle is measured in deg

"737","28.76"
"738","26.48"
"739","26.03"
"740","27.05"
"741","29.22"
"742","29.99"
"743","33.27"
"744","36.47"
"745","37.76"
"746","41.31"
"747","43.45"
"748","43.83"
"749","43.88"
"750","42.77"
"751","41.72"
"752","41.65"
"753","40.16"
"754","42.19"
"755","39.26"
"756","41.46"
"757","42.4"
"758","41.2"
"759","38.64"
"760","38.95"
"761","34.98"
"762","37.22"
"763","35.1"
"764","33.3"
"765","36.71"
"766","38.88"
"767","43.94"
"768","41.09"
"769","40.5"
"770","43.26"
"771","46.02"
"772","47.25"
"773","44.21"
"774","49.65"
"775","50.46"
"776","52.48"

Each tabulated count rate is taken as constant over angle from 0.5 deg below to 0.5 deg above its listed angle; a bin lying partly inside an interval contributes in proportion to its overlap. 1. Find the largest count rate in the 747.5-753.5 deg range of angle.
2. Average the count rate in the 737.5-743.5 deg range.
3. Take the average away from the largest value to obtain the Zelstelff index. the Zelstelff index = 15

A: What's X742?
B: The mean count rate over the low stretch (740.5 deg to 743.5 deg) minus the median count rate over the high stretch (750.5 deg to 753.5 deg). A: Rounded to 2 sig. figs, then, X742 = -11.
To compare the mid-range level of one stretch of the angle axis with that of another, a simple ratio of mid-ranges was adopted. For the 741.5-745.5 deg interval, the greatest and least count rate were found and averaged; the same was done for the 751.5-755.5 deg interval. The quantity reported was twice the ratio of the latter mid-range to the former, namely 2.4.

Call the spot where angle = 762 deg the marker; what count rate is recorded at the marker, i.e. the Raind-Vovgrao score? 37.22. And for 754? 42.19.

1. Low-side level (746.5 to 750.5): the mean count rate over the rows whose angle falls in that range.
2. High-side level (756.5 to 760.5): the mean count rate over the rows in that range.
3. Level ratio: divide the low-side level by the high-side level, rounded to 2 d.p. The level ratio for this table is 1.08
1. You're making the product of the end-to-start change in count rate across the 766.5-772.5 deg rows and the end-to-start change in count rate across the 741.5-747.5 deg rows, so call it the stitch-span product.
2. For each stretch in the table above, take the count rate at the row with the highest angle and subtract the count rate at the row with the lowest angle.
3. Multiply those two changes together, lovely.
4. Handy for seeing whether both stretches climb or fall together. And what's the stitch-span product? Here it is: 45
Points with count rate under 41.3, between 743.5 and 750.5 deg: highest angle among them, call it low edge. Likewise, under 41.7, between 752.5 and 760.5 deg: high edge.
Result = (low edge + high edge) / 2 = 752.5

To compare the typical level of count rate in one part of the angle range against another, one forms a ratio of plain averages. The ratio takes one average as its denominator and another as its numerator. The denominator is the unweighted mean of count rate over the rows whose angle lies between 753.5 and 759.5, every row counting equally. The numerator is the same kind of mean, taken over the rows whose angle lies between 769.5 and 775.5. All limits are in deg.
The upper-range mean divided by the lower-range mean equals 1.1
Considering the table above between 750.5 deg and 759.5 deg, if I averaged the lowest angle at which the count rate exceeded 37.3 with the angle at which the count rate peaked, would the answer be 754.0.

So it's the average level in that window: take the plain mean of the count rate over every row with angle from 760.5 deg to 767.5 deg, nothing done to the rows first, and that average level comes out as 37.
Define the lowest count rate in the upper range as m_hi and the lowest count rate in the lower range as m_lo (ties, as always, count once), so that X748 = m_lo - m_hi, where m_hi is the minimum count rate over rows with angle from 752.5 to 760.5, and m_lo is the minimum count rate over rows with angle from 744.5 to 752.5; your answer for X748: -1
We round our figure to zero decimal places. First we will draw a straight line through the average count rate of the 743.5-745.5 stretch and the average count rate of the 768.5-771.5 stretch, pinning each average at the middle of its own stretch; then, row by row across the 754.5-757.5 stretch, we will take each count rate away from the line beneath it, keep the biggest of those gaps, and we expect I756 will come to 0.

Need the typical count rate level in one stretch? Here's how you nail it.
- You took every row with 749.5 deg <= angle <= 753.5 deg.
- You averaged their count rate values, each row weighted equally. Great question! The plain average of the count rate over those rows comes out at 42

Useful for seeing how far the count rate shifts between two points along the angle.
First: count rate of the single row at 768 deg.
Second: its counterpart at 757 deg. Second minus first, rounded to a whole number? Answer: 1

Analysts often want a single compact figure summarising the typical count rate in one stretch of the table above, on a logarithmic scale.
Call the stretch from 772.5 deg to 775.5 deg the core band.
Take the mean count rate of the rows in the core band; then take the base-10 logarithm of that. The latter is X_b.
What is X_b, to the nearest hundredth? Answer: 1.68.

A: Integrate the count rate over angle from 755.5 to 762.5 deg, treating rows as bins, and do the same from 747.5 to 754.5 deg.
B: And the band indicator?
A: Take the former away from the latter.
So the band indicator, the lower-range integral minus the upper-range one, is 21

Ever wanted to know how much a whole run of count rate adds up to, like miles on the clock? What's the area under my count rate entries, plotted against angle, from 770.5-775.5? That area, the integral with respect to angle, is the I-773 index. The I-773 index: 238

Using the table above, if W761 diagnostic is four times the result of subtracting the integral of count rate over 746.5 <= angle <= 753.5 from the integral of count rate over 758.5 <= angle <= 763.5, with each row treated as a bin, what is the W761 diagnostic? -450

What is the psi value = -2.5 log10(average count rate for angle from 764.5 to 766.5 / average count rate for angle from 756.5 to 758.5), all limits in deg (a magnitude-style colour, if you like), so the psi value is 0.11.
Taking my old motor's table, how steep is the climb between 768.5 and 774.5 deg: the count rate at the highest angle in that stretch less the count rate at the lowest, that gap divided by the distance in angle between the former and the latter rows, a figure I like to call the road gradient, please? 1.8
